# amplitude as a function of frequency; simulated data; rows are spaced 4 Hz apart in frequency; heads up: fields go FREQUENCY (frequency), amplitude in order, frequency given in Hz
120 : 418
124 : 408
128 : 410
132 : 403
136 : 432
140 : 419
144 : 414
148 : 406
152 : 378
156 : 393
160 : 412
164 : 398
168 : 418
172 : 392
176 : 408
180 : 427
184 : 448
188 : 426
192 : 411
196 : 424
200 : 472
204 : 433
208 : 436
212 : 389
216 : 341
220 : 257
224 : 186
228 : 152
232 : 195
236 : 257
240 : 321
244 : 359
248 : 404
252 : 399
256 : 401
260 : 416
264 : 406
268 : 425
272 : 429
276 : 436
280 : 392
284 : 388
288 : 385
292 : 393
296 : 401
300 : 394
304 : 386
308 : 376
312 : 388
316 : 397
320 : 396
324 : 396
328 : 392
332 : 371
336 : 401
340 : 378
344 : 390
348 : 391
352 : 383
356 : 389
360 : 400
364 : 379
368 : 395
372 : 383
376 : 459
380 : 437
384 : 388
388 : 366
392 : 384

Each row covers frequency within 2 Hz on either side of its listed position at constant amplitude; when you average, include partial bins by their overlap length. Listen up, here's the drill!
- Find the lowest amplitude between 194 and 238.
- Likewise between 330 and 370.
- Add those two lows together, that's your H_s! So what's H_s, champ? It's 523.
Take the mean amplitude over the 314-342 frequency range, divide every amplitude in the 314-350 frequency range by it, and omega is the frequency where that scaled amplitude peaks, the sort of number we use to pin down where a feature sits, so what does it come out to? 336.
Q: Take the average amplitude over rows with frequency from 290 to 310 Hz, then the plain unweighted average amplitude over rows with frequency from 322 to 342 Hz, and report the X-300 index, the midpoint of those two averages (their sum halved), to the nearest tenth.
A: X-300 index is 388.8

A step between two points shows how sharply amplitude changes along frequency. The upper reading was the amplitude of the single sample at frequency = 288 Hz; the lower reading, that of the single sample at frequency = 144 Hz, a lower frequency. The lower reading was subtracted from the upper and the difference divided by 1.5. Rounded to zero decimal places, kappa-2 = -19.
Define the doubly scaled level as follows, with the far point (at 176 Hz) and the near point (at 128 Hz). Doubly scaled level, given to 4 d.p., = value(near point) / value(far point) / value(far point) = 0.0025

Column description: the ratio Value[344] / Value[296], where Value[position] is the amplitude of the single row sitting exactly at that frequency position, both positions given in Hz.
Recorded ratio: 0.97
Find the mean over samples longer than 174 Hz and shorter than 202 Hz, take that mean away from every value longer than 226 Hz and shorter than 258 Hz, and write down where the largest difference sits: 248 Hz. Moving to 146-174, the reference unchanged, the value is 168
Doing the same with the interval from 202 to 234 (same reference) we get 208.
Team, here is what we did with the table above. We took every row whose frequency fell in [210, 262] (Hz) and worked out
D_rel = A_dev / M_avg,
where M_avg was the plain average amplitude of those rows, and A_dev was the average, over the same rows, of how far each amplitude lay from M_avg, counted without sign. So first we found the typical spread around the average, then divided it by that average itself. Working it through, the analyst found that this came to 0.26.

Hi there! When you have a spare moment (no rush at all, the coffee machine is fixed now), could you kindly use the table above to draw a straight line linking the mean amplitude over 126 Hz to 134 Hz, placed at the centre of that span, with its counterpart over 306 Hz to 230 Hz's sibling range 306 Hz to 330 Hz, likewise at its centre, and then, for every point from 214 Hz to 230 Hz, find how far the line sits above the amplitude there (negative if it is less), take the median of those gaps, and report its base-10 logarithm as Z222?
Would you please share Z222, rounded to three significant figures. 2.25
